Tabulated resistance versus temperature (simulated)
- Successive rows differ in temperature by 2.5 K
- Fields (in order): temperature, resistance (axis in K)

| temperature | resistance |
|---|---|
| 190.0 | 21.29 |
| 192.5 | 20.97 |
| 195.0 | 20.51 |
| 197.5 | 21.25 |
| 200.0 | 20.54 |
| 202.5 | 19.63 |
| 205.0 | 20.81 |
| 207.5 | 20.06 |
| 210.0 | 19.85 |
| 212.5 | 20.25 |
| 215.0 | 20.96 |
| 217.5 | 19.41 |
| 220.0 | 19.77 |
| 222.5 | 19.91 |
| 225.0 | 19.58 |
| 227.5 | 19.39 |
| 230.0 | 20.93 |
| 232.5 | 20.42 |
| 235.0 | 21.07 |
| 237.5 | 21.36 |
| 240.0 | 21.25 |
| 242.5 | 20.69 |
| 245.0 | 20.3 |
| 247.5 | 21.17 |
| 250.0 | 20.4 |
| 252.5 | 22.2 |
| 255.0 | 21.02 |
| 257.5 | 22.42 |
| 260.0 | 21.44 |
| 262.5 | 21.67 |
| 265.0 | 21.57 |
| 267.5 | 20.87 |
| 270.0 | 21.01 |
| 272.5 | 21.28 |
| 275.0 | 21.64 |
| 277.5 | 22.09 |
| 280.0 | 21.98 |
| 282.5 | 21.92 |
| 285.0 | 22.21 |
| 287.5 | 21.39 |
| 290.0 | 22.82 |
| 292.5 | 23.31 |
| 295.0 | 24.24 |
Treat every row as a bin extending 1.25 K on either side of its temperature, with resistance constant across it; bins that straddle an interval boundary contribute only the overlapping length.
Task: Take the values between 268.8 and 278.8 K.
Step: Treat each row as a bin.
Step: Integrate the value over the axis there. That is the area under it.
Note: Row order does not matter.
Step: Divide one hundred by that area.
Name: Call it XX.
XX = 0.465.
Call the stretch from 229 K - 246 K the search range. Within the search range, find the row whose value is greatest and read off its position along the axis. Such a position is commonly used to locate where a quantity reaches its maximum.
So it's 237.5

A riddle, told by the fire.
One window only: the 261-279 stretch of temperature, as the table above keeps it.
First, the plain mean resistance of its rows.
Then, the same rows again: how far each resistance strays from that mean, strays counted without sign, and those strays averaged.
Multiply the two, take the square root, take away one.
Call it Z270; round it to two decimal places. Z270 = 1.69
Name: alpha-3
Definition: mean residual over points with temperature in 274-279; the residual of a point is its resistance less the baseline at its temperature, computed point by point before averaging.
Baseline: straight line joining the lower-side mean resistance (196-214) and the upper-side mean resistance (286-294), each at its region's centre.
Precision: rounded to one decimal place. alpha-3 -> -0.3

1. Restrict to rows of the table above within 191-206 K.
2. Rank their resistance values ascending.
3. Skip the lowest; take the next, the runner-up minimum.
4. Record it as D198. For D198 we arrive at 20.51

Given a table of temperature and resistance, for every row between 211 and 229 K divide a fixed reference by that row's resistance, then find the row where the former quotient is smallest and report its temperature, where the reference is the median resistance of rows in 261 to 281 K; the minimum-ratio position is 215.0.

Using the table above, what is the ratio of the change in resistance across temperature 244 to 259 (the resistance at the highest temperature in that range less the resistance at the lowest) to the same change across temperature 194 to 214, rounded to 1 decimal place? -8.2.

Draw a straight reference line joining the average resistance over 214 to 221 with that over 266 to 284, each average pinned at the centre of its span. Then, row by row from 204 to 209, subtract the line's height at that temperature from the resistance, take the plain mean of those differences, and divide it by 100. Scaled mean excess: 0.007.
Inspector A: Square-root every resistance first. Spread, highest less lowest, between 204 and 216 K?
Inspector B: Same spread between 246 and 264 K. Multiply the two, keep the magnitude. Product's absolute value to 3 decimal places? 0.027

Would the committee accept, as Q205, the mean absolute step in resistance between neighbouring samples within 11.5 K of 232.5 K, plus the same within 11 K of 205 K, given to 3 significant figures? 1.22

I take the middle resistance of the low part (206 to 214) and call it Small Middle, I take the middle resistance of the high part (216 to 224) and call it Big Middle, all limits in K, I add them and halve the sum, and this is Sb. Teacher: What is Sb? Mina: 19.9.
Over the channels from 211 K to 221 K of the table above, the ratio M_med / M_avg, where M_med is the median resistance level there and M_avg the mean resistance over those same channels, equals 0.996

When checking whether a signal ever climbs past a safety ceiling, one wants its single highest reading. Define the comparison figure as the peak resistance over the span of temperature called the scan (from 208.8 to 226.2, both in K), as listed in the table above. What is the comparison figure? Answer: 20.96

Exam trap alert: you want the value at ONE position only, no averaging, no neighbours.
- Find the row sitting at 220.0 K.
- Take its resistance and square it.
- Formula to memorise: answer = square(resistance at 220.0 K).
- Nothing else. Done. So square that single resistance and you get 391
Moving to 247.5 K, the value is 448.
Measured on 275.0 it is 468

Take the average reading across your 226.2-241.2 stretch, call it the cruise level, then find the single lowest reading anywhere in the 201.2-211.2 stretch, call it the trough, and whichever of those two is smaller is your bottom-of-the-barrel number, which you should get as 19.63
